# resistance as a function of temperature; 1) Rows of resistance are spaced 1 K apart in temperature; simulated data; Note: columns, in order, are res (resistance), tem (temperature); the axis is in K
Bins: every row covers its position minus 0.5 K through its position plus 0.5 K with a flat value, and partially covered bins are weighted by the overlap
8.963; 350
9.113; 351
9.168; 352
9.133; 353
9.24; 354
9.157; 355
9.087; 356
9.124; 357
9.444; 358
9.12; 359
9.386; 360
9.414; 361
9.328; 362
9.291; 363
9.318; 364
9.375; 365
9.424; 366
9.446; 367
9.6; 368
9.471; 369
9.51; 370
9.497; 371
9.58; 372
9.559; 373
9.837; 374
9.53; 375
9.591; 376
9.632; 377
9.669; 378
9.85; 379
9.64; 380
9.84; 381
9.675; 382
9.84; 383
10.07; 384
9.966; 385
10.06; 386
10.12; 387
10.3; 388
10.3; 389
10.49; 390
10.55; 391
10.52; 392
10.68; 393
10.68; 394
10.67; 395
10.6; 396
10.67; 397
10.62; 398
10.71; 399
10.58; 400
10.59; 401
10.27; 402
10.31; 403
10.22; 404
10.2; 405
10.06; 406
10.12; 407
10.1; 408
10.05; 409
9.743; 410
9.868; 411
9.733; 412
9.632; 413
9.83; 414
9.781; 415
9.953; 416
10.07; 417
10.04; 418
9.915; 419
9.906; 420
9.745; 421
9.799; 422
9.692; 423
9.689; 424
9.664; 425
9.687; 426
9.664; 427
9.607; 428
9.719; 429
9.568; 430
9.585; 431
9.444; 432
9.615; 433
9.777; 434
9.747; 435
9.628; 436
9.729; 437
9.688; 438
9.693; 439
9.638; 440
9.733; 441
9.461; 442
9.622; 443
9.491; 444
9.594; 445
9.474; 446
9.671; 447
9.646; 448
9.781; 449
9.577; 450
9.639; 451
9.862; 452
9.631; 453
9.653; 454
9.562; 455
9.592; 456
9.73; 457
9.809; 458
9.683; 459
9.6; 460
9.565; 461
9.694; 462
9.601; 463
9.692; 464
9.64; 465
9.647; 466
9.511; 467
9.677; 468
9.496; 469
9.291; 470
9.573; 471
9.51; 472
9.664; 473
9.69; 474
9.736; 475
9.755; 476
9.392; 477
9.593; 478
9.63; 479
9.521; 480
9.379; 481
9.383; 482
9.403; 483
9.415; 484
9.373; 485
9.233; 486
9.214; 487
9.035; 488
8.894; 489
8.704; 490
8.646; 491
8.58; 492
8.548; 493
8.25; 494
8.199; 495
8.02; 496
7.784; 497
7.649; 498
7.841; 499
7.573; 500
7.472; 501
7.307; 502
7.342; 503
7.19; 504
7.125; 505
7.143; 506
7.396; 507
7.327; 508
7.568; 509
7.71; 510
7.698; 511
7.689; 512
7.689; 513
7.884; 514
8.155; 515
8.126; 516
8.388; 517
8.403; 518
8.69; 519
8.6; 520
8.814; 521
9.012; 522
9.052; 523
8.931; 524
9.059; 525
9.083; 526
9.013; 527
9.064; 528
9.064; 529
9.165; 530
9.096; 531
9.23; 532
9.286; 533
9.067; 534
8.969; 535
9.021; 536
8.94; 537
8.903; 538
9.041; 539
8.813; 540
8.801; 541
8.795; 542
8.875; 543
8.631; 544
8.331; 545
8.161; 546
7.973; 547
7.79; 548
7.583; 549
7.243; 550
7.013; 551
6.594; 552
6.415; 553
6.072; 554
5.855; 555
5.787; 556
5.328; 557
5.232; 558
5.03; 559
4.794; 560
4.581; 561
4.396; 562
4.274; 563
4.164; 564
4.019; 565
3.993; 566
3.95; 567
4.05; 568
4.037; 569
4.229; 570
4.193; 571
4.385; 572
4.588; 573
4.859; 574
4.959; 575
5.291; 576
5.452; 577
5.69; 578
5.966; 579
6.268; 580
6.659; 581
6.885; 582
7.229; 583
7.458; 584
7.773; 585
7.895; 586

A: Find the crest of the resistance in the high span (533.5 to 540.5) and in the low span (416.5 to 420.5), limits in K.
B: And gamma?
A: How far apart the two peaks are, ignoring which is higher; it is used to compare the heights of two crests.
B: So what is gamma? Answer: 1.0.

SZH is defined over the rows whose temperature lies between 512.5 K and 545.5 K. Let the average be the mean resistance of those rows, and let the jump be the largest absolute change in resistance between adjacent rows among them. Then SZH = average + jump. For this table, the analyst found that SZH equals 9.1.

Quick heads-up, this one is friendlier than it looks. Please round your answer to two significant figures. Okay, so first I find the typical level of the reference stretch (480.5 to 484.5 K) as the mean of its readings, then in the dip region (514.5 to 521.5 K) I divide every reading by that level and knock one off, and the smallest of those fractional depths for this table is -0.14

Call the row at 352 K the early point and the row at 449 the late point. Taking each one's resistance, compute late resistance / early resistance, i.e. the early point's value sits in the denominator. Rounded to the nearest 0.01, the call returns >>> 1.07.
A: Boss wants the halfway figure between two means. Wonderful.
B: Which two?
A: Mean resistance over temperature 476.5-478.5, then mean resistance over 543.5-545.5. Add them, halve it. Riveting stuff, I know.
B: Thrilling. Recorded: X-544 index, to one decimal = 9.0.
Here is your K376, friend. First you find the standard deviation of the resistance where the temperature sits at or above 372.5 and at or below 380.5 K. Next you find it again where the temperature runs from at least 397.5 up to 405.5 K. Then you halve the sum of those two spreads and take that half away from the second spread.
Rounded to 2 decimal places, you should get 0.04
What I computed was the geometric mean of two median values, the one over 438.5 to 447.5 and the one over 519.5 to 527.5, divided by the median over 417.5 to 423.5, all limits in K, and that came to 0.95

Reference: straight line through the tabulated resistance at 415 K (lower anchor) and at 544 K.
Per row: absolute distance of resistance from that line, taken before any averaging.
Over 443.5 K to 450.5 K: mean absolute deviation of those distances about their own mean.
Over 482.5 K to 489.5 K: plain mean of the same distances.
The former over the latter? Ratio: 0.44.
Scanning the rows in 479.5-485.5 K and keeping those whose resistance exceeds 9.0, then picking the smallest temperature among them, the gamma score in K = 480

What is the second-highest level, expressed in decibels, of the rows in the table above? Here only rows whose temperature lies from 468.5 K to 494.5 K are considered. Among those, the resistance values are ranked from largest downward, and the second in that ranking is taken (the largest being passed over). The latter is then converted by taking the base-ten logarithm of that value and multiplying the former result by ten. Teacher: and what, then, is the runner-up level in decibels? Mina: 9.9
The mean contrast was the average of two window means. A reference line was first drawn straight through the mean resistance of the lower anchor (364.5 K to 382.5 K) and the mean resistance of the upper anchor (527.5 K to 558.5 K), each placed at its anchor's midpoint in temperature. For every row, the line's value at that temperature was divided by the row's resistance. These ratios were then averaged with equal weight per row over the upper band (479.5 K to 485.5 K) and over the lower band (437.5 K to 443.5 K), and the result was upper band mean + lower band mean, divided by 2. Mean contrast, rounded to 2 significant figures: 0.92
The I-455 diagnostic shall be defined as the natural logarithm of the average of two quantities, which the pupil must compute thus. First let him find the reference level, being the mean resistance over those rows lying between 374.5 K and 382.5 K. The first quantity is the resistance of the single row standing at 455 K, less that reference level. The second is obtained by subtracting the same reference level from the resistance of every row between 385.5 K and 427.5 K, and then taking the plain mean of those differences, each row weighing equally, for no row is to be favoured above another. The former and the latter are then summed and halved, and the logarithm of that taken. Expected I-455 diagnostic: -1.8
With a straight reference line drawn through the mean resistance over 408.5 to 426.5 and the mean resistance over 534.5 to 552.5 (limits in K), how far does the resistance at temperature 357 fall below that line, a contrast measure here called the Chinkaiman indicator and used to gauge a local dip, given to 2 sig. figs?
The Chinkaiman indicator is 1.4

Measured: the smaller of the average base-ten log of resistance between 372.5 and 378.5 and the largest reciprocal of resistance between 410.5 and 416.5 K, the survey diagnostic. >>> 0.104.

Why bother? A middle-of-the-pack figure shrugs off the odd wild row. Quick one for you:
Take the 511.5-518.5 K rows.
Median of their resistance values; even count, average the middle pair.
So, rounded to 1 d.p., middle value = 8.1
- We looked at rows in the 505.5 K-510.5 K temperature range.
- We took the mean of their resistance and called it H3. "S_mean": 7.4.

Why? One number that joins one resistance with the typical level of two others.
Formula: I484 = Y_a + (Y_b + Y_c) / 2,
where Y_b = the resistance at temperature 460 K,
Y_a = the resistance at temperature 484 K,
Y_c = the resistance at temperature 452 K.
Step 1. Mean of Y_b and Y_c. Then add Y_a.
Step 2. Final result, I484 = 19.1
